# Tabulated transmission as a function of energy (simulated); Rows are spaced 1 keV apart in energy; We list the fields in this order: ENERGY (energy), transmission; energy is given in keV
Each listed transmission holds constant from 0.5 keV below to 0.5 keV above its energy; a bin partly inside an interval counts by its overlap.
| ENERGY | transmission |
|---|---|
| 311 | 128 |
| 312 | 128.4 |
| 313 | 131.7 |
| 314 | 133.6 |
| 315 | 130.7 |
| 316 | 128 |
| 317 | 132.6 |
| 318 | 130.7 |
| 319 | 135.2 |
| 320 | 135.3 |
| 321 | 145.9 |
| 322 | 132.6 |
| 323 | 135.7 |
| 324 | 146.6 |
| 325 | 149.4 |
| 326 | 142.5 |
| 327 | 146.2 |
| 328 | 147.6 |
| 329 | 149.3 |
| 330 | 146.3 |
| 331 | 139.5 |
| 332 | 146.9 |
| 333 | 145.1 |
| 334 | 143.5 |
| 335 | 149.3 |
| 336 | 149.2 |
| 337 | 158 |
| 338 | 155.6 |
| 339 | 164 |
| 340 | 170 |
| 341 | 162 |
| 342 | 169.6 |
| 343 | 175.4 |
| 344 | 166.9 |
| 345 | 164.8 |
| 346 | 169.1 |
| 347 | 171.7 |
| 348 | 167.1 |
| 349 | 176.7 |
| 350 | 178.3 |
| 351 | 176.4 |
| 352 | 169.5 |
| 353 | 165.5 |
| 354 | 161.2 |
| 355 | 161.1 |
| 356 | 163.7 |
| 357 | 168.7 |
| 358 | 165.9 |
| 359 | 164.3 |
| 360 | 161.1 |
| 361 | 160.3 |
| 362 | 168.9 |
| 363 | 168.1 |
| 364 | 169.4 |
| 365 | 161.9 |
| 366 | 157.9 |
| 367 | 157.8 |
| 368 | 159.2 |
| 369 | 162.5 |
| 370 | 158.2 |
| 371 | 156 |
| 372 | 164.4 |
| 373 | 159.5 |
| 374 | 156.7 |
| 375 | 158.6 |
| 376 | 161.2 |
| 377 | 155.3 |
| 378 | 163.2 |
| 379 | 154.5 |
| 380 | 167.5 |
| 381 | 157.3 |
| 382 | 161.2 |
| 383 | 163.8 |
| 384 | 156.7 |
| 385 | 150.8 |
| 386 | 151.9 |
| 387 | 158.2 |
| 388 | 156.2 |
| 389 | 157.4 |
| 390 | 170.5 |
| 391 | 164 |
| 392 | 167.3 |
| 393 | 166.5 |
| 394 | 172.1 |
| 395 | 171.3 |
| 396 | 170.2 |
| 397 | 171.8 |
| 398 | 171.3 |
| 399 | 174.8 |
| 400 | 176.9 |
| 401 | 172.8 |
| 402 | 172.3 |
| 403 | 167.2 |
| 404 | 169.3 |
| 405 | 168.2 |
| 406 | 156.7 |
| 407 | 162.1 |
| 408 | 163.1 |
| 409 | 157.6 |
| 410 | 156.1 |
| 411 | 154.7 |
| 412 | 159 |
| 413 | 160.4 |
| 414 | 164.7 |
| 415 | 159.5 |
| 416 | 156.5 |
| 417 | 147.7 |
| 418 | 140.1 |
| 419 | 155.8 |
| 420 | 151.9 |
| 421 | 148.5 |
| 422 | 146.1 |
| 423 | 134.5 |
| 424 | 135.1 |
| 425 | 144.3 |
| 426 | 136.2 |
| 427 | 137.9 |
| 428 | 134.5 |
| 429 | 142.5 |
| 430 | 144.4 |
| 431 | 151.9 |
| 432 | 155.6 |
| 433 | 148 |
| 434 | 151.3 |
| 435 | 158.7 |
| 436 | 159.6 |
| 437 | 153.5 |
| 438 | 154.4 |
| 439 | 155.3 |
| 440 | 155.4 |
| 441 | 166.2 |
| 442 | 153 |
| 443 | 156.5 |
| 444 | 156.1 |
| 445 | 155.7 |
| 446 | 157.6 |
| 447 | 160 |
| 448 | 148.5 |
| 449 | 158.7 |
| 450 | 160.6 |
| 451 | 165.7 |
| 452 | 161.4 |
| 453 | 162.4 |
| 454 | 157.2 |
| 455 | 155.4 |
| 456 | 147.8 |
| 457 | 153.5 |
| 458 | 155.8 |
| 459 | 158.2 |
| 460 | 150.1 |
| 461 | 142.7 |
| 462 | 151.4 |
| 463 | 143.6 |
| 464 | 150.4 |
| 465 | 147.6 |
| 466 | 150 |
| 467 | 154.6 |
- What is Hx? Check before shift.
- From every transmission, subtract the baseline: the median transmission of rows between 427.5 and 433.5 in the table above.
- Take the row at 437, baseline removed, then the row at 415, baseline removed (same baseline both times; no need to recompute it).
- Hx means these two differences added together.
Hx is 21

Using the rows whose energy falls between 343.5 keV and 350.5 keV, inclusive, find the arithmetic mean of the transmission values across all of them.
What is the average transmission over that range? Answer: 171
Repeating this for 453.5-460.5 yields 154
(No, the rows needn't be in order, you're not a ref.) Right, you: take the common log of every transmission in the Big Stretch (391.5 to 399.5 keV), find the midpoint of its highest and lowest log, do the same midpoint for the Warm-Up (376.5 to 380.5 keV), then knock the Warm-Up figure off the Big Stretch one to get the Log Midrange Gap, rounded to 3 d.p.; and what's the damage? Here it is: 0.026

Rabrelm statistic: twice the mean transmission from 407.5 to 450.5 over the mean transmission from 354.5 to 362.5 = 1.85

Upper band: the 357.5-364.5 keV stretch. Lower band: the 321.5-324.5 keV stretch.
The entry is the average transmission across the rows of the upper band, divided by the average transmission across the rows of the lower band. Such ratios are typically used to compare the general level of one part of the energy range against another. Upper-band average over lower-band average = 1.20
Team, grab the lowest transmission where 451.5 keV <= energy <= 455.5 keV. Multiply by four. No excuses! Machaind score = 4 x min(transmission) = 622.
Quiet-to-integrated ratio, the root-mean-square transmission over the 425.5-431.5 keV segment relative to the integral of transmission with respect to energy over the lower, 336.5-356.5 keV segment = 0.042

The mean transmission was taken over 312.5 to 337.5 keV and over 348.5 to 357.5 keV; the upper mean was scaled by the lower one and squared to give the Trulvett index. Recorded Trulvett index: 1.43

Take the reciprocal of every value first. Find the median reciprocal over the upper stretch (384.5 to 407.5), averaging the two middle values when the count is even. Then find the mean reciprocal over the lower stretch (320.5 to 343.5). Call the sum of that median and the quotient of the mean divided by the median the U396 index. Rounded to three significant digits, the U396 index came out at 1.13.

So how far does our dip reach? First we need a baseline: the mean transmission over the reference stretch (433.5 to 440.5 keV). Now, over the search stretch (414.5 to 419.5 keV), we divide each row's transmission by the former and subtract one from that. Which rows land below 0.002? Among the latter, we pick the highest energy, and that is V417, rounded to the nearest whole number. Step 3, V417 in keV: 418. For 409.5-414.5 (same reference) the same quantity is 411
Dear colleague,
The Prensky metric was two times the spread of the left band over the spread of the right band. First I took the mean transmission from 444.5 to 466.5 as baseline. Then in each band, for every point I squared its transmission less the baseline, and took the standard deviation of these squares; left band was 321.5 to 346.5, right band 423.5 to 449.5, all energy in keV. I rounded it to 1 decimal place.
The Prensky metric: 2.2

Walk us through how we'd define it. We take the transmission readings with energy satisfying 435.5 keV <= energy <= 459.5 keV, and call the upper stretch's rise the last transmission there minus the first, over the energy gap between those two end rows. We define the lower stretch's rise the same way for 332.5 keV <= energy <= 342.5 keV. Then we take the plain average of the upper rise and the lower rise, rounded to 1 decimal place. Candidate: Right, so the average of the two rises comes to 1.3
